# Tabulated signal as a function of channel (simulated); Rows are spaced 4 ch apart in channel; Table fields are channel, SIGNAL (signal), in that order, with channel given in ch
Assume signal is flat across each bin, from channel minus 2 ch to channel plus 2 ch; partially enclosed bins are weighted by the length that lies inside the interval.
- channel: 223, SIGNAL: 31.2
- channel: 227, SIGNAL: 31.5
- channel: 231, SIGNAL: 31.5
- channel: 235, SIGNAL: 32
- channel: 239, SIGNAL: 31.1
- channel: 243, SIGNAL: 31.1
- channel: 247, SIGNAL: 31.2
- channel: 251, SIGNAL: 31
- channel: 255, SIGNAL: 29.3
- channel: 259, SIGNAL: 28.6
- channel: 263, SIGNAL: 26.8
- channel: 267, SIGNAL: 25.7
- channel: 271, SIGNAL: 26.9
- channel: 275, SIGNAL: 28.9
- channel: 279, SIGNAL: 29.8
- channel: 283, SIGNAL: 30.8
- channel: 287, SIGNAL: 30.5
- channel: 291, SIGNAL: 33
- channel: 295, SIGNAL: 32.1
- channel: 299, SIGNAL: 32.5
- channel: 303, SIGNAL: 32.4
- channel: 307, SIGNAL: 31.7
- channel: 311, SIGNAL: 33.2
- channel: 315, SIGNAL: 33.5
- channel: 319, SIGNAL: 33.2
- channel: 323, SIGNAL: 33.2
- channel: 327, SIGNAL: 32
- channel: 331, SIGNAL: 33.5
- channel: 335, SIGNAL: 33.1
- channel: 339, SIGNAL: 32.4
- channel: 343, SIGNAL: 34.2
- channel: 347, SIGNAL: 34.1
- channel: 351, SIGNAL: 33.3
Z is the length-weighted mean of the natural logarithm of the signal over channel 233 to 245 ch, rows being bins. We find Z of 3.45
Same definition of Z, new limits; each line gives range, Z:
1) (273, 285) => 3.40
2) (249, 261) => 3.39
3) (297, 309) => 3.47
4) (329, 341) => 3.50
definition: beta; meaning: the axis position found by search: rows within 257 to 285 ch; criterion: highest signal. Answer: 283 ch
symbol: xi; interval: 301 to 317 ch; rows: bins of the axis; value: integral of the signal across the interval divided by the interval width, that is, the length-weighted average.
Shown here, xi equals 32.7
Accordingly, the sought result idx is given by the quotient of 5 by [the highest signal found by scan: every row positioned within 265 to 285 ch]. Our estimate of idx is 0.162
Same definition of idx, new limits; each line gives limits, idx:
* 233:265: 0.156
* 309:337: 0.149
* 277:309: 0.152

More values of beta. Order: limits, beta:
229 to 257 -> 235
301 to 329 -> 315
